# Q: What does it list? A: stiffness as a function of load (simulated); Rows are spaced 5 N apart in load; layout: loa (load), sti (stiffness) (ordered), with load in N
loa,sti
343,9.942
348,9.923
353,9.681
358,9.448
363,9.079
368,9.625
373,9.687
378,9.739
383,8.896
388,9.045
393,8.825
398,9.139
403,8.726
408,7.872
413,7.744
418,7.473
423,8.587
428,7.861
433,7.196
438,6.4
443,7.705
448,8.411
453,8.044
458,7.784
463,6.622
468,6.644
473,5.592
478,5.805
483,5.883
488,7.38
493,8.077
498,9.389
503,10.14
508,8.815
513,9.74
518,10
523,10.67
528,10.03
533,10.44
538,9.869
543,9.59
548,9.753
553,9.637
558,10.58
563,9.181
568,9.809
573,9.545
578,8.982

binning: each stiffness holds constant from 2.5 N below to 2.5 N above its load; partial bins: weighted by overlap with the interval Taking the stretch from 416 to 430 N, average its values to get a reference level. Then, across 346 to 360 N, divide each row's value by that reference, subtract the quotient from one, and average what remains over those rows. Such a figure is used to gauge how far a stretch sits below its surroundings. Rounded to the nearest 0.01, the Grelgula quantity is -0.21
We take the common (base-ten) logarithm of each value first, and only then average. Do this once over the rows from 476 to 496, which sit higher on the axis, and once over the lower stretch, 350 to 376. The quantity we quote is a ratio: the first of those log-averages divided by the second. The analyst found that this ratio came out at 0.85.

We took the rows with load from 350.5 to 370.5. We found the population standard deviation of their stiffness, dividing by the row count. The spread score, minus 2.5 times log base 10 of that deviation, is 1.57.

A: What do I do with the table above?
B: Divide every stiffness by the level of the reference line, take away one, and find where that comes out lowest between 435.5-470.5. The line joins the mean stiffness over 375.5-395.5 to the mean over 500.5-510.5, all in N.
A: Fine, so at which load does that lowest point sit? 438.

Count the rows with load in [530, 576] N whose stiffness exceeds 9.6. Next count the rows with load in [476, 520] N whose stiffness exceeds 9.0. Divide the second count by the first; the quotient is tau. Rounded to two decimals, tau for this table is 0.67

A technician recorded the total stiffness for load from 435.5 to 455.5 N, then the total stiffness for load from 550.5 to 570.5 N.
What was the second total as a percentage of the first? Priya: 128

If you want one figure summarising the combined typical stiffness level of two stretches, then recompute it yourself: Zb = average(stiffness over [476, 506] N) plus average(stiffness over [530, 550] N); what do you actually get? 17.7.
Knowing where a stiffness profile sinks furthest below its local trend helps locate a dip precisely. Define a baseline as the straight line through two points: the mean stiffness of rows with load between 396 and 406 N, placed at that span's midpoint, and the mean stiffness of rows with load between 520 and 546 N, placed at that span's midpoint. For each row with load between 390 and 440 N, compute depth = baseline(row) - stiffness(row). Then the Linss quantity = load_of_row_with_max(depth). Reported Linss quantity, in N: 438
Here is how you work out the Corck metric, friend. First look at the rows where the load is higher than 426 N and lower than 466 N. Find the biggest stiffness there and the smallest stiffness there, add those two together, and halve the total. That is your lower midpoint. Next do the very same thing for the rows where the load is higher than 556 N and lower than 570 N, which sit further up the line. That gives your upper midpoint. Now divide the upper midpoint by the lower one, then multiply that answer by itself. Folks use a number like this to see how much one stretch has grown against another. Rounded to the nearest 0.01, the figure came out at 1.78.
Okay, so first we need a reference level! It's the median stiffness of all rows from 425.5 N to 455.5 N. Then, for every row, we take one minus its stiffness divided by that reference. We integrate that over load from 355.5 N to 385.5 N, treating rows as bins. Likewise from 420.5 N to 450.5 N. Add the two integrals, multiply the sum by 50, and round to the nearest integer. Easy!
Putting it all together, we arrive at -297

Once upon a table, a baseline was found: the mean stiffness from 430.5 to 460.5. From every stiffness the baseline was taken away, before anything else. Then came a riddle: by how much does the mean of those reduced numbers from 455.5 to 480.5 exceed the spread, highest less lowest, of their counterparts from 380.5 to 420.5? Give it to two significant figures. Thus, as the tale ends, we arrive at -2.8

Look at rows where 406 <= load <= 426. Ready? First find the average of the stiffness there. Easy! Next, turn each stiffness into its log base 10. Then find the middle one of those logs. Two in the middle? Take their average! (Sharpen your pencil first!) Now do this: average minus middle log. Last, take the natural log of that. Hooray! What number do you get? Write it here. 1.95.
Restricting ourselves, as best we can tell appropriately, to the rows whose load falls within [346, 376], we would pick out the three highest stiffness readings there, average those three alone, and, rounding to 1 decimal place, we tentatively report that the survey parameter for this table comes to 9.8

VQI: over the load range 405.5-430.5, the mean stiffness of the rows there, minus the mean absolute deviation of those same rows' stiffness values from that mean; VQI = 7.6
